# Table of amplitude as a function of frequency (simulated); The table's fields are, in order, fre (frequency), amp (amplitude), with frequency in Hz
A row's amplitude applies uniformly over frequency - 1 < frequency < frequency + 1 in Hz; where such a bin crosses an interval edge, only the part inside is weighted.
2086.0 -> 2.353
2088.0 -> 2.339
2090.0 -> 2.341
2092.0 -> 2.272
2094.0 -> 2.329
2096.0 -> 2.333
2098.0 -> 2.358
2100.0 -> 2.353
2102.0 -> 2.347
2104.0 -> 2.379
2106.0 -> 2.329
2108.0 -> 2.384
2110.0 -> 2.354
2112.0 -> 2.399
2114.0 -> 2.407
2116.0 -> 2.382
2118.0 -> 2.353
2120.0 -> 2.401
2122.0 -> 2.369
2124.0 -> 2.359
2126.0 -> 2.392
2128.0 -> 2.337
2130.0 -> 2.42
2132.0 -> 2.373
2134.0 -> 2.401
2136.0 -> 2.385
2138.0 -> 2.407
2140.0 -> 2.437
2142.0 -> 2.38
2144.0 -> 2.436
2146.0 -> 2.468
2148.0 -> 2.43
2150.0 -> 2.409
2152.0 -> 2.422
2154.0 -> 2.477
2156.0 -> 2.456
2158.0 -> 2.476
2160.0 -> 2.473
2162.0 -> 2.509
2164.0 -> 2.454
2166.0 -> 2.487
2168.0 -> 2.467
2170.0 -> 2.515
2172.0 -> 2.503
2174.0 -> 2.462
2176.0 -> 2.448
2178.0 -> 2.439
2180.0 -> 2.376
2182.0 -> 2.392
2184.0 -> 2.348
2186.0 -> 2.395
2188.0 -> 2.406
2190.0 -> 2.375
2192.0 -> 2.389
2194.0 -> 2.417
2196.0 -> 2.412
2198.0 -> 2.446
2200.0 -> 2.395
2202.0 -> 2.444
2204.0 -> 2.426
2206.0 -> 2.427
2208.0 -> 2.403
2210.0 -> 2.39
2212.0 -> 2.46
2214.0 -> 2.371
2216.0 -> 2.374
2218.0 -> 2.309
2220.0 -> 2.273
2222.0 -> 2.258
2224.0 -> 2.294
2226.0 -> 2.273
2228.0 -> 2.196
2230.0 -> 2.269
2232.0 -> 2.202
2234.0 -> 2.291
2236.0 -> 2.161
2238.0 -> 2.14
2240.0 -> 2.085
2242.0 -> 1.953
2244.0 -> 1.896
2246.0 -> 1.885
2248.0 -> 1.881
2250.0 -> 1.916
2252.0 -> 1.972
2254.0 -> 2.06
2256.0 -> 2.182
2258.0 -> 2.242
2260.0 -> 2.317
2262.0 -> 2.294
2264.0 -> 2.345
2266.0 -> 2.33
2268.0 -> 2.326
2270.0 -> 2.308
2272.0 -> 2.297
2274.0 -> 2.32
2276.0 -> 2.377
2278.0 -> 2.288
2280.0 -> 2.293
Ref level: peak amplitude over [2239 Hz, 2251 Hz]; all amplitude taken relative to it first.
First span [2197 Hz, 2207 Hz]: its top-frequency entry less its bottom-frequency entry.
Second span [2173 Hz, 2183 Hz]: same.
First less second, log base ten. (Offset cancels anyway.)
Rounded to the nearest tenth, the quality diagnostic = -1.3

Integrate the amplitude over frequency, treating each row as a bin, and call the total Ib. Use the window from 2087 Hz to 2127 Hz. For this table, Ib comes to 94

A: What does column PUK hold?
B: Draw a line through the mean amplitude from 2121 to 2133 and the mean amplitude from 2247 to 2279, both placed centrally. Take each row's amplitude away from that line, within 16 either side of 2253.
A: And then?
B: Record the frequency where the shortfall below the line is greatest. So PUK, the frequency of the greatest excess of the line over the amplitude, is 2248.0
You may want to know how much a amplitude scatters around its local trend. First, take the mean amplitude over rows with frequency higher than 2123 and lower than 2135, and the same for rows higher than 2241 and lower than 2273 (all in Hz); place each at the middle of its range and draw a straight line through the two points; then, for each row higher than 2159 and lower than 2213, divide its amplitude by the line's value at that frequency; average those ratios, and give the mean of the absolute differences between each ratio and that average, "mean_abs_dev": 0.013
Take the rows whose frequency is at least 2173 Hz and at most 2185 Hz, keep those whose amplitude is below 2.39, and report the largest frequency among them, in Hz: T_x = 2184.0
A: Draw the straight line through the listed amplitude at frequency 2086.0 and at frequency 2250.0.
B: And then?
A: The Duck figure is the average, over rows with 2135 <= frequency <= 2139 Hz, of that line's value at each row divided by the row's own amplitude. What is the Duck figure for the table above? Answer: 0.93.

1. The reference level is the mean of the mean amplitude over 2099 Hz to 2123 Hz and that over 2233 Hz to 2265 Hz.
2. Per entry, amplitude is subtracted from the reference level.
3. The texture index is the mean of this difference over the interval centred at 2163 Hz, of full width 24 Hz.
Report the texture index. -0.239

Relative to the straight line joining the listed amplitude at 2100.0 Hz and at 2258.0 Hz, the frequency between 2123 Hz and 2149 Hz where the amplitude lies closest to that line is 2128.0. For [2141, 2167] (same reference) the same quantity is 2142.0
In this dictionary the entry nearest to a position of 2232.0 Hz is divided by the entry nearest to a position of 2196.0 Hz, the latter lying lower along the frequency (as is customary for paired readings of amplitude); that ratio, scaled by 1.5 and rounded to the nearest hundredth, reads 1.37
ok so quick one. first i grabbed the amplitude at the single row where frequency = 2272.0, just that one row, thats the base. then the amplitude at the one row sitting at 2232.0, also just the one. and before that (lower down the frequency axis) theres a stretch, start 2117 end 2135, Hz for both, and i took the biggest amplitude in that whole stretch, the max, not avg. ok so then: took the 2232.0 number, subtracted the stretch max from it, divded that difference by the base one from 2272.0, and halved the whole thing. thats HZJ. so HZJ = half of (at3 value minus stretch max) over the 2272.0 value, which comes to -0.05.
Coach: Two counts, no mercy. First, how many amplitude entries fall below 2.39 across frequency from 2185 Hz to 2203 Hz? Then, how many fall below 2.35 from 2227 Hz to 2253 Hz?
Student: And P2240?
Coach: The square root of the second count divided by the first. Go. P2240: 2.5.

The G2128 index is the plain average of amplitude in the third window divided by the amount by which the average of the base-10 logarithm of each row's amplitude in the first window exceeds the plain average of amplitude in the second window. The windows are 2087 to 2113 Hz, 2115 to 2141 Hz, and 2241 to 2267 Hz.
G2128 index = -1.04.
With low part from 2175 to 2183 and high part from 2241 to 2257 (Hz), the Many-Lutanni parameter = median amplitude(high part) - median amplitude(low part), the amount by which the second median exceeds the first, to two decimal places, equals -0.48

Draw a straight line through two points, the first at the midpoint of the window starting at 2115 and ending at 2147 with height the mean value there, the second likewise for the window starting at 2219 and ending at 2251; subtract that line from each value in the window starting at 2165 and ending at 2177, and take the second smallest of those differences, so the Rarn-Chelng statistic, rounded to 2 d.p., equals 0.17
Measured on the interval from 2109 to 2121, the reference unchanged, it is -0.07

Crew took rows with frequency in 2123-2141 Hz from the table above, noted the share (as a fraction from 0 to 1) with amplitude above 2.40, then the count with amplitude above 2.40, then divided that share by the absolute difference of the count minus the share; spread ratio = 0.125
